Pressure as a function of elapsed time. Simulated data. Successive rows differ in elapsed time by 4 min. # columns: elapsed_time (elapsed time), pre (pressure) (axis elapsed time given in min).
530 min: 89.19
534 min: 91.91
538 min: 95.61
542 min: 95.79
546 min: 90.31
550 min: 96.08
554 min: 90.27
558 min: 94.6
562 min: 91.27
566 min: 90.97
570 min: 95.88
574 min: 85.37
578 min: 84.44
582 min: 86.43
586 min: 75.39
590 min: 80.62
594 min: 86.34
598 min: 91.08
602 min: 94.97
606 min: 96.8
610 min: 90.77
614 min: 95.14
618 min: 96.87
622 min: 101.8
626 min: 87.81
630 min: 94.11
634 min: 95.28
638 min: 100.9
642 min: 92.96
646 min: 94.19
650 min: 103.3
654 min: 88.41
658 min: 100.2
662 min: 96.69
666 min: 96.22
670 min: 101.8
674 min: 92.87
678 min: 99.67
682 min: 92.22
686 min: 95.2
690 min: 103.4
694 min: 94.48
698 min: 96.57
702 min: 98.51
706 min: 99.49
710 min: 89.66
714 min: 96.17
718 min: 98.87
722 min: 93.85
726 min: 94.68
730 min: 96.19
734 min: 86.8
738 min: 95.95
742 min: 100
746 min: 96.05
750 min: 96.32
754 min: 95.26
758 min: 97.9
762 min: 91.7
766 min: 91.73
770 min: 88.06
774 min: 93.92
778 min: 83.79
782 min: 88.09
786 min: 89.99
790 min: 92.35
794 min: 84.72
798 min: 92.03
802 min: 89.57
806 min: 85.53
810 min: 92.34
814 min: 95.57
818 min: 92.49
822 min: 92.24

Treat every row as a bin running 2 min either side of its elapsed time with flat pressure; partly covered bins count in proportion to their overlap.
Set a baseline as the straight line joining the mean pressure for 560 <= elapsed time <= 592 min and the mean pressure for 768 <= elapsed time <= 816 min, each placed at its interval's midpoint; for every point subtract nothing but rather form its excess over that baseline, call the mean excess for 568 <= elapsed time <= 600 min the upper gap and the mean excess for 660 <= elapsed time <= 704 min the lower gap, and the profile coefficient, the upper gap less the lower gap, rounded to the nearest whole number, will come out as -10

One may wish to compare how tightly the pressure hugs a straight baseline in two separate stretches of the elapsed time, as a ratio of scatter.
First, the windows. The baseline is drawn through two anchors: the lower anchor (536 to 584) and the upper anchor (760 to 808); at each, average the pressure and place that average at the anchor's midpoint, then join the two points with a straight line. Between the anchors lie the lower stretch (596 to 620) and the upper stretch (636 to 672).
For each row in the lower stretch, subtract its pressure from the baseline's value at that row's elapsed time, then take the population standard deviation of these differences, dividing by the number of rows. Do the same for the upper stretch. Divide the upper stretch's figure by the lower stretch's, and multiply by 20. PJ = 36.4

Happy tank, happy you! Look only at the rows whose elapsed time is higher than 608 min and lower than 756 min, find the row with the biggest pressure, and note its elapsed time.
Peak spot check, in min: 690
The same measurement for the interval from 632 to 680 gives 650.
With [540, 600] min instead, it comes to 550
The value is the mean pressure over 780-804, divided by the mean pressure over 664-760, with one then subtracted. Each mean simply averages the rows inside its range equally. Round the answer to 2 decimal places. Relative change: -0.07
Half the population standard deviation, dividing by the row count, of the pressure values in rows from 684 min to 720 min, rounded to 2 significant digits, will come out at 1.8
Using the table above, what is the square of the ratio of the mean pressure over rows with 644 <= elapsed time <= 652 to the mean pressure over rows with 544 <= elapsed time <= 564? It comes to 1.14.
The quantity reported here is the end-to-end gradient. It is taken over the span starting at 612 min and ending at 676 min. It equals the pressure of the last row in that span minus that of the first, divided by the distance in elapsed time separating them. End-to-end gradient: -0.038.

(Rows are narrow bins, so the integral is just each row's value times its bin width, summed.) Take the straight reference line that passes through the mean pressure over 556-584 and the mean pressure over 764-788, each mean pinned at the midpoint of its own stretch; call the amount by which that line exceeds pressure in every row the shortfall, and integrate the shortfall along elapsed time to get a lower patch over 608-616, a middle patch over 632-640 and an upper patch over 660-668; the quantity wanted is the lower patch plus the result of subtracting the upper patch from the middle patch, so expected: -38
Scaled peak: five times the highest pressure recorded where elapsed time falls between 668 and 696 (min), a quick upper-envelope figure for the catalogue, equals 517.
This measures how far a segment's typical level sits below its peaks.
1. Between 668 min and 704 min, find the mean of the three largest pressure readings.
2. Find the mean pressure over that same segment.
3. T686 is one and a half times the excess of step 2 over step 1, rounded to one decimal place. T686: -6.6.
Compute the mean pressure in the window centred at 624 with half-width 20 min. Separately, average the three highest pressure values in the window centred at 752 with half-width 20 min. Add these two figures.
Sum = 193.3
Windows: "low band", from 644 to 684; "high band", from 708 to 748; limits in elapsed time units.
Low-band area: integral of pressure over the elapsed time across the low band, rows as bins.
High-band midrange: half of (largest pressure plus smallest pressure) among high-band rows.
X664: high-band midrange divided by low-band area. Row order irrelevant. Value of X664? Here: 0.0242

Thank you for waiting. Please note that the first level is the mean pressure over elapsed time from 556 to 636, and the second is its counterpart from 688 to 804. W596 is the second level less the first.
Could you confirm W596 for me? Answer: 2.9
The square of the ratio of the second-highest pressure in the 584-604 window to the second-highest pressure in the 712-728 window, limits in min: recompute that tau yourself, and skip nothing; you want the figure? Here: 0.90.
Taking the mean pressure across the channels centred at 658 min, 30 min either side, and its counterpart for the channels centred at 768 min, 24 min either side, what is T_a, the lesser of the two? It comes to 92.10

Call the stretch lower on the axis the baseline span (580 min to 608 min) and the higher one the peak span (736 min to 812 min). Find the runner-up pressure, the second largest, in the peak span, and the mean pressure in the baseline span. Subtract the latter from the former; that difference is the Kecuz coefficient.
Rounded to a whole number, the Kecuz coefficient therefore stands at 11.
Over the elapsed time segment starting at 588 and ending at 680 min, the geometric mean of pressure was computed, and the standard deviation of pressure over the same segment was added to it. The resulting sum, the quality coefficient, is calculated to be 100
